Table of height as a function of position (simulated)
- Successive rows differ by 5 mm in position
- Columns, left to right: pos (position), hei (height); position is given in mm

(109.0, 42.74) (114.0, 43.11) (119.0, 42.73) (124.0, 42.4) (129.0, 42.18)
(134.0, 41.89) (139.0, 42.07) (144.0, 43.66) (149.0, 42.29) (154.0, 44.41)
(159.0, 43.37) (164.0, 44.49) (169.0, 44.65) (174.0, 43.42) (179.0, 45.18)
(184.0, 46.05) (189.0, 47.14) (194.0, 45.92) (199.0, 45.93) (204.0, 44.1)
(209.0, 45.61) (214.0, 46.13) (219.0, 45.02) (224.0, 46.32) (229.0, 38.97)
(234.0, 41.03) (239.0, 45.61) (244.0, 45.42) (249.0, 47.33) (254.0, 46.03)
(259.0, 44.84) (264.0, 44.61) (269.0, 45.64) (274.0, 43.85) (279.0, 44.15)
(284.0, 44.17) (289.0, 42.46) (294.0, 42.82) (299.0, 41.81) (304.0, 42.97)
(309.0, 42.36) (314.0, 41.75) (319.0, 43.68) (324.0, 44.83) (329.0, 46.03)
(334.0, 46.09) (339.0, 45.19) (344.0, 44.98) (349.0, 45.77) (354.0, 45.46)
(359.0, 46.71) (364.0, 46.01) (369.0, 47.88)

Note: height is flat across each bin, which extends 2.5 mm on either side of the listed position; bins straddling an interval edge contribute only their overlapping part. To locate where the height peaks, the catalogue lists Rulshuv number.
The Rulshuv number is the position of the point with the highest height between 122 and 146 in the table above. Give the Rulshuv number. 144.0 mm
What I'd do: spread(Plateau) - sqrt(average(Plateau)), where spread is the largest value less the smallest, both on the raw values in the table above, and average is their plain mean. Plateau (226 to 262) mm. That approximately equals 1.7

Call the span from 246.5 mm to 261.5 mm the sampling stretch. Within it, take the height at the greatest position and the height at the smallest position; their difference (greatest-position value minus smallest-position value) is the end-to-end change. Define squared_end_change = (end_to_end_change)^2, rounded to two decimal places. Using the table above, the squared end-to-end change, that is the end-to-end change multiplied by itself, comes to 6.20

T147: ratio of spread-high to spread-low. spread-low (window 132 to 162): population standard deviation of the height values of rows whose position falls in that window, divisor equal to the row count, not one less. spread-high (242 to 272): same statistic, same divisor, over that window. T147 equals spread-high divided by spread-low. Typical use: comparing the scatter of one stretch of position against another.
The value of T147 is 1.0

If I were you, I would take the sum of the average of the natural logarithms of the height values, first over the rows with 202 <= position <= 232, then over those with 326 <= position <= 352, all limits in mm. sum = 7.61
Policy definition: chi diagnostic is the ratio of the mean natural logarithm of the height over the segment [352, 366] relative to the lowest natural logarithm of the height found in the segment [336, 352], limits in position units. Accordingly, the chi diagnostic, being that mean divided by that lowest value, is 1.006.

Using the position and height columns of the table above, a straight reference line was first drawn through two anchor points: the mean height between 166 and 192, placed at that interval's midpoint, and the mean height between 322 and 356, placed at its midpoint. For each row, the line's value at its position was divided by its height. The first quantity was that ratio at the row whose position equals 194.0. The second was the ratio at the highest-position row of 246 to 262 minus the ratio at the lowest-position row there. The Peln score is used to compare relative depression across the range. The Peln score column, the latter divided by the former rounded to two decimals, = 0.05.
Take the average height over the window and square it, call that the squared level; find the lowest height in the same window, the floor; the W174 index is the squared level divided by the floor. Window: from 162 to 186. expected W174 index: 46.1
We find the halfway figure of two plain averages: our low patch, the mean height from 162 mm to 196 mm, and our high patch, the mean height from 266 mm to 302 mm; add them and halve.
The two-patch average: 44.4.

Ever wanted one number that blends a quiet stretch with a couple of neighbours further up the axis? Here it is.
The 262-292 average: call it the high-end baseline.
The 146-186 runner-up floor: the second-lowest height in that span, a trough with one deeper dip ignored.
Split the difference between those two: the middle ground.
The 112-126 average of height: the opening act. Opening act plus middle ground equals 86.5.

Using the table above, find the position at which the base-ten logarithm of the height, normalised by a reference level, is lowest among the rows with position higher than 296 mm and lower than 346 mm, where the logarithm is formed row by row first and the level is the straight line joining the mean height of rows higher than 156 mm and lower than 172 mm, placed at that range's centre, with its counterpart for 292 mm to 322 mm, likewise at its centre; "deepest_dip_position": 299.0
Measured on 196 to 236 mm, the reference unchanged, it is 229.0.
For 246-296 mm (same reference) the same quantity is 289.0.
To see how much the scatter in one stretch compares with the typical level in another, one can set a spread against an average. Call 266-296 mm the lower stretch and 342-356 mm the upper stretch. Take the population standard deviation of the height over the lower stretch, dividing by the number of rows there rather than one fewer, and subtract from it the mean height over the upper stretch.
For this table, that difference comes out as -44.4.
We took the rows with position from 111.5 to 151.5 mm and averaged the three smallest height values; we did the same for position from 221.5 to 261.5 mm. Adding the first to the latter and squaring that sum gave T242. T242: 6999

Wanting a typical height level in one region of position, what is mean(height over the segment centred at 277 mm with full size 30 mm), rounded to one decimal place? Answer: 44.1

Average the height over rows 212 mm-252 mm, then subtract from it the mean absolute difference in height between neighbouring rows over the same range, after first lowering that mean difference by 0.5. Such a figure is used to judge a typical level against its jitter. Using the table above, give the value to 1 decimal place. 42.3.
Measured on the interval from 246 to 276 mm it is 44.8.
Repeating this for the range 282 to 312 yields 42.3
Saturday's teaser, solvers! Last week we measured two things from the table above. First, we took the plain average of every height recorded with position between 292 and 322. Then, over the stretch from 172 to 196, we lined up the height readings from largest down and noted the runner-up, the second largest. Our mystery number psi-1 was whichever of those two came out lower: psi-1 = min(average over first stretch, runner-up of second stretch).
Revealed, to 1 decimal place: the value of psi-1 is 42.6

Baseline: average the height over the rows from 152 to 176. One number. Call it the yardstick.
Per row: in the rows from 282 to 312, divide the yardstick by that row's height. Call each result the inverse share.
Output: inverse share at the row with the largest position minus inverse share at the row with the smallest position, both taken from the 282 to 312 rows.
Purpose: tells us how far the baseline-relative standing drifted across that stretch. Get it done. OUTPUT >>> 0.043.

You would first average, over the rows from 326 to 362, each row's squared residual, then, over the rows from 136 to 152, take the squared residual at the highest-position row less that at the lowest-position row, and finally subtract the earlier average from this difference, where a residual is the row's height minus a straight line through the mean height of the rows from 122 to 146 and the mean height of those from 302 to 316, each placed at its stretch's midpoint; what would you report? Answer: -12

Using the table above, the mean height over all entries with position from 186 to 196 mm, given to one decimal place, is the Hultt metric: 46.5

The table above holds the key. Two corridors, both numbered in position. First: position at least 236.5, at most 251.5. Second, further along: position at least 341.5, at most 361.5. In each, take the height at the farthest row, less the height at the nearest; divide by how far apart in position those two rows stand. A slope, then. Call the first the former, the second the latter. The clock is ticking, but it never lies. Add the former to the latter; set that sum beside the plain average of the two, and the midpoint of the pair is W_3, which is 0.22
